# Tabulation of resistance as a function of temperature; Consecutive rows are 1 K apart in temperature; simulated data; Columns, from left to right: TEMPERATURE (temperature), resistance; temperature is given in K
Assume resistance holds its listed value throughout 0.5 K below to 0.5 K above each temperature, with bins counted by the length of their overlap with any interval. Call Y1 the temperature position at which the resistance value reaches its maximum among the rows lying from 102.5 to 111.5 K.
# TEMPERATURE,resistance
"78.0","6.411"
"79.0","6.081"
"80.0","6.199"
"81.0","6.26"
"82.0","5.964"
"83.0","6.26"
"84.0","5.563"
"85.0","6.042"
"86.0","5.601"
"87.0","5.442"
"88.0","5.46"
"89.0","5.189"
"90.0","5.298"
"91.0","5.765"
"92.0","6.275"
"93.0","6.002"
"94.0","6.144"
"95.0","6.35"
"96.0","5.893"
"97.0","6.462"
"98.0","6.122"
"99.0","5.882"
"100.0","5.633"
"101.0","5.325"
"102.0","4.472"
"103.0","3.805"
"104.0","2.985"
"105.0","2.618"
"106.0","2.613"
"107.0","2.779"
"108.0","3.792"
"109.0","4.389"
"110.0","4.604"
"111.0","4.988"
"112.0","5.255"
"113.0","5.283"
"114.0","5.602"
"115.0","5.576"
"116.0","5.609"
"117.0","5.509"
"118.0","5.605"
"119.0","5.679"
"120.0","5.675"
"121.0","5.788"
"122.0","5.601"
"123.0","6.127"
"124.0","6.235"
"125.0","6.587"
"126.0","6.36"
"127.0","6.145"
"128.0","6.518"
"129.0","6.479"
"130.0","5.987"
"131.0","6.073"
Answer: 111.0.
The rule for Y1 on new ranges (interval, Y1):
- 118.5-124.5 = 124.0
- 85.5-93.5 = 92.0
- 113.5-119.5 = 119.0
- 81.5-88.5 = 83.0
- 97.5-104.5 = 98.0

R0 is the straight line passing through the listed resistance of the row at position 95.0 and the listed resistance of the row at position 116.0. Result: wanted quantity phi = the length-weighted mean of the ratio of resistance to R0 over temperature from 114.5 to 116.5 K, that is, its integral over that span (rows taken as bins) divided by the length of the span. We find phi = 0.99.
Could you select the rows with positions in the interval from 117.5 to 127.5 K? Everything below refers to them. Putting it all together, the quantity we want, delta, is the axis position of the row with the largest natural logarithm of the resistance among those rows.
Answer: 125.0 K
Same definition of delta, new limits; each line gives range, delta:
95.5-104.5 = 97.0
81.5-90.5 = 83.0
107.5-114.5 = 114.0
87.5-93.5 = 92.0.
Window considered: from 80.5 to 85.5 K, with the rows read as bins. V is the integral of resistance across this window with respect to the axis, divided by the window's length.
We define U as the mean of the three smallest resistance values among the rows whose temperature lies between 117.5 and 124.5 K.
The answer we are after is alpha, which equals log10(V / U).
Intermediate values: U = 5.63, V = 6.0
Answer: 0.029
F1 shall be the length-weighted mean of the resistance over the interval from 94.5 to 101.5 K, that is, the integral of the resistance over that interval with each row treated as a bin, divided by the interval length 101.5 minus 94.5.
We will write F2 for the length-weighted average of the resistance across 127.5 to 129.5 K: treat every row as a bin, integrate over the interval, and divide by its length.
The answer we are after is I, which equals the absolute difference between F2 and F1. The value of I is 0.5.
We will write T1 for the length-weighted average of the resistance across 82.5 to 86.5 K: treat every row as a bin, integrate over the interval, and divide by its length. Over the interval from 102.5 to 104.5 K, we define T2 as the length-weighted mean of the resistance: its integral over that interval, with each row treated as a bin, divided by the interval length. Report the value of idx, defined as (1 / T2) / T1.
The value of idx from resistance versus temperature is 0.050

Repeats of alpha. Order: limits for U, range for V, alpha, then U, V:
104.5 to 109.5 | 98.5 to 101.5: 0.323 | 2.67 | 5.6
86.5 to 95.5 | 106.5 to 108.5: -0.208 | 5.31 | 3.3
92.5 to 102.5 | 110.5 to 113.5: 0.003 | 5.14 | 5.2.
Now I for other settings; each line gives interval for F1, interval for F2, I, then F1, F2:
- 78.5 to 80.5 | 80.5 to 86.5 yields 0.2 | 6.14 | 5.9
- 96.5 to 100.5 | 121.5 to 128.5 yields 0.2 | 6.02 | 6.2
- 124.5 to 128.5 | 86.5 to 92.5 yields 0.8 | 6.40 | 5.6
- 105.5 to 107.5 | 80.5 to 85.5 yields 3.3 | 2.70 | 6.0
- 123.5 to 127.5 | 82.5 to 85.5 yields 0.4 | 6.33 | 6.0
